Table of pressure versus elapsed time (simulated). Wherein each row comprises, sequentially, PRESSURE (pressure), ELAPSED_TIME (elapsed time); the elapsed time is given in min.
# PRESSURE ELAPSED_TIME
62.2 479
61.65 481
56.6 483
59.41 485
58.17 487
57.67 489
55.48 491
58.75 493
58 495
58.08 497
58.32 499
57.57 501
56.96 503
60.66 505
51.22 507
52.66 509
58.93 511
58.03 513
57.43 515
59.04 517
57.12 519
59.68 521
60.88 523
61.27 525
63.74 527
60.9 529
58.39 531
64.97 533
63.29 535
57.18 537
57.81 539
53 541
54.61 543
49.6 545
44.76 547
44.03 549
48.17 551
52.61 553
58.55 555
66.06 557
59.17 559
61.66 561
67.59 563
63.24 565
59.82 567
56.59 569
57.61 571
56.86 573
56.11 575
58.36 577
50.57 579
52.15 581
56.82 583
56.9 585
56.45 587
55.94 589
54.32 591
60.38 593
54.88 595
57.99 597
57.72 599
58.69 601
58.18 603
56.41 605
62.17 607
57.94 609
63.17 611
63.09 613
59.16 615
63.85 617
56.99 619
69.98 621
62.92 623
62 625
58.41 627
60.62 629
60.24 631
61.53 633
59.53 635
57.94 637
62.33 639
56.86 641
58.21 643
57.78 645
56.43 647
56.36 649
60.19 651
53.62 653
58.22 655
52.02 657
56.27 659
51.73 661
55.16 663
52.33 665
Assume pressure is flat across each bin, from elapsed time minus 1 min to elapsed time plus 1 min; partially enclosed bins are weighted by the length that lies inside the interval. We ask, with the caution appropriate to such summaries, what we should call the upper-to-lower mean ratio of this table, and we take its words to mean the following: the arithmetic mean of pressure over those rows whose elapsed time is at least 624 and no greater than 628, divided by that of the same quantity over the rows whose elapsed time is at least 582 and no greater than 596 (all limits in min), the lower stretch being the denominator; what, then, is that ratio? 1.07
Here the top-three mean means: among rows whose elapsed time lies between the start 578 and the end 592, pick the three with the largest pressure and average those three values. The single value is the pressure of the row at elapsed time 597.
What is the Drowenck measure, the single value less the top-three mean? 1.3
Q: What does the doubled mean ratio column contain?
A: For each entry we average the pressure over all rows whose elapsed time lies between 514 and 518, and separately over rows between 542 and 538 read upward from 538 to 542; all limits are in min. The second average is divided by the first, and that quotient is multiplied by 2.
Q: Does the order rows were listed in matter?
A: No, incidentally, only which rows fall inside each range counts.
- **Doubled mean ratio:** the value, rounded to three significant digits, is 1.90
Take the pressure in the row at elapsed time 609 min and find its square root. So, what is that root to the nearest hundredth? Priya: 7.61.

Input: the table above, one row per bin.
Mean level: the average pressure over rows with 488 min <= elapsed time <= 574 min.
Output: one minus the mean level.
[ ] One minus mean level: -56.6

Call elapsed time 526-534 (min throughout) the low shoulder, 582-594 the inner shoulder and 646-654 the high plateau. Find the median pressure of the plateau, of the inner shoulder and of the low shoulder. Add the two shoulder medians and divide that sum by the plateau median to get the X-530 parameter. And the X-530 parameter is 2.11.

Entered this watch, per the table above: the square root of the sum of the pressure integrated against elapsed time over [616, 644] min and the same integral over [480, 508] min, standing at 57.6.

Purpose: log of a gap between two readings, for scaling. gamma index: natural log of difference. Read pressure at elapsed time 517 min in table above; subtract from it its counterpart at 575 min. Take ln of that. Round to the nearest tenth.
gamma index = 1.1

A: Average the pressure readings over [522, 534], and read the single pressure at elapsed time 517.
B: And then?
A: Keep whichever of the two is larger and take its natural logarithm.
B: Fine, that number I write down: 4.12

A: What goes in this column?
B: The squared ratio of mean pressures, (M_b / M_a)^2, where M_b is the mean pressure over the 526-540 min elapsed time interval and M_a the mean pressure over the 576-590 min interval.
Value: 1.2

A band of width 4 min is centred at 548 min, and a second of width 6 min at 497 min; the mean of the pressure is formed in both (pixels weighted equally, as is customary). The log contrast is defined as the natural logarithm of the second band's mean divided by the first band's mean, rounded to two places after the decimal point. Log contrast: 0.27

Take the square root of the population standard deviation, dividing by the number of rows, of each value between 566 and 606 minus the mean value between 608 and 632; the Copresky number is 1.51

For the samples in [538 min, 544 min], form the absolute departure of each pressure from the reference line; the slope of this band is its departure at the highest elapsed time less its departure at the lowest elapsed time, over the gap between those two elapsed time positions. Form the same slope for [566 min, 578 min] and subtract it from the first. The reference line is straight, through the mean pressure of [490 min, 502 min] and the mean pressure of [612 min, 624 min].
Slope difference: 0.7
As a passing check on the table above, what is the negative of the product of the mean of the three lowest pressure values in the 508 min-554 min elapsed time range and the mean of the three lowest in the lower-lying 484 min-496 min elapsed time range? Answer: -2605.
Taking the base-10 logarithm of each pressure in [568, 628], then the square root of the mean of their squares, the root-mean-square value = 1.77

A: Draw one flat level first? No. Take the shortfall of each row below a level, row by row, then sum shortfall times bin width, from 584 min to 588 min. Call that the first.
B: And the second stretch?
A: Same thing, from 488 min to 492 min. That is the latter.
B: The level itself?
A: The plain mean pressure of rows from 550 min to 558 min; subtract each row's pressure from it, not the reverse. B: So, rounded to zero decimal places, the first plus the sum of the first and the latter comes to -4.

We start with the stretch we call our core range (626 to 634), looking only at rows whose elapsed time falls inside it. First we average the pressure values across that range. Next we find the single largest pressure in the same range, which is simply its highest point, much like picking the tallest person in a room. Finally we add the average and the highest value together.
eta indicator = 121.7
